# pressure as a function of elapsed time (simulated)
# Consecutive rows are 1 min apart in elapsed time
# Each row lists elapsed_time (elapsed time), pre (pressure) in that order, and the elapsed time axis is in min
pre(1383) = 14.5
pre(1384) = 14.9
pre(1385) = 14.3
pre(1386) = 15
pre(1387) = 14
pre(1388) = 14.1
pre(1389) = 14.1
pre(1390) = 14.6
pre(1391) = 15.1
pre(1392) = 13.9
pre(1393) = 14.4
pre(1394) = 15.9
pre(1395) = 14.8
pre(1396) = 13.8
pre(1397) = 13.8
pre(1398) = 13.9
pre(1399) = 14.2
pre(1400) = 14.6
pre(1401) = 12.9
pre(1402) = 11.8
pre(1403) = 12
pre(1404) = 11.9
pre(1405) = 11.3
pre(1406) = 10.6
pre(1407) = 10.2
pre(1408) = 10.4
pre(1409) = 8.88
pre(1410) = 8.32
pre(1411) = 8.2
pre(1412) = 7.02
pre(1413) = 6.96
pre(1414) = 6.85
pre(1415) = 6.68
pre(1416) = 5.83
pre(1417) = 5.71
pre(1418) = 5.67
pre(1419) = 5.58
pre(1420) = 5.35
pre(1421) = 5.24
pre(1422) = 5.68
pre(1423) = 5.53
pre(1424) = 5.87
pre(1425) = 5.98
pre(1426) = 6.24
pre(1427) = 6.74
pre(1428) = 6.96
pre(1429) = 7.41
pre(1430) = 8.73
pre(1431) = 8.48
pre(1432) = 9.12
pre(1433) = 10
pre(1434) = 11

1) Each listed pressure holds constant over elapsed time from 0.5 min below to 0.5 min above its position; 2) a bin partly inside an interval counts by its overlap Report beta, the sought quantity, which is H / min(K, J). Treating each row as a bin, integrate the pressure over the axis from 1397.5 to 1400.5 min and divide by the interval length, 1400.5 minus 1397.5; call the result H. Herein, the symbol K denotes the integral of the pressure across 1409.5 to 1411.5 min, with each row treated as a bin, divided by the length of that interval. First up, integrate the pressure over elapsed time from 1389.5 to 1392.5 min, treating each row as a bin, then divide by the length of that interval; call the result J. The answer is 1.7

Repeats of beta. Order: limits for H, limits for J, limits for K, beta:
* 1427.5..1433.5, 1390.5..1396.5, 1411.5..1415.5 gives 1.2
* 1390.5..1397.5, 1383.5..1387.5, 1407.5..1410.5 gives 1.6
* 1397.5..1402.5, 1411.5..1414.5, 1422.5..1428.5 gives 2.2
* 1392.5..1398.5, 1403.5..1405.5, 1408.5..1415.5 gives 1.9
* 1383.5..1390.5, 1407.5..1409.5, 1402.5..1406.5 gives 1.5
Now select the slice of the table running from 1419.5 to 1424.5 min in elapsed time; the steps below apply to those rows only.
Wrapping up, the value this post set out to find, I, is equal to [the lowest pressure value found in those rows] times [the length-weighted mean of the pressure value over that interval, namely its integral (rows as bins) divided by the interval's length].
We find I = 29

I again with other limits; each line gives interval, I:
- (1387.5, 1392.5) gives 200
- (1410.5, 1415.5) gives 48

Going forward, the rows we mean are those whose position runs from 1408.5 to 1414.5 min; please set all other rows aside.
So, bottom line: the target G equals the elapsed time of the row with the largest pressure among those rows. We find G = 1409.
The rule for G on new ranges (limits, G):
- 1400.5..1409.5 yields 1401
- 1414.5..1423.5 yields 1415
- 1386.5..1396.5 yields 1394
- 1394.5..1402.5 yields 1395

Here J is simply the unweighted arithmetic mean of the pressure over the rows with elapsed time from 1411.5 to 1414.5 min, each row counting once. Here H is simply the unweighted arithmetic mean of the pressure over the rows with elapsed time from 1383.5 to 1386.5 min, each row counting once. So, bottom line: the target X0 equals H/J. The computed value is 2.12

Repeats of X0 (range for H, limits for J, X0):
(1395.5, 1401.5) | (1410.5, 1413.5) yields 1.88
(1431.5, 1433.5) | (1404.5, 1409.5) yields 0.93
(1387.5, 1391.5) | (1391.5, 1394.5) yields 0.98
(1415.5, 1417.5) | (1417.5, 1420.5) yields 1.04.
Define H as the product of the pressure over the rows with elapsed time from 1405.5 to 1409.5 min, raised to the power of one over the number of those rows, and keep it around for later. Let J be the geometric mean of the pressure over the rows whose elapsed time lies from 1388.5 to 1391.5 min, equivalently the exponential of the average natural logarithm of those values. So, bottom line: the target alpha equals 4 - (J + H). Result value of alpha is -20.6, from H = 10.0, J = 15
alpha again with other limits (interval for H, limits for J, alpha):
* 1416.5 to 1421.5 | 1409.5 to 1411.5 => -9.8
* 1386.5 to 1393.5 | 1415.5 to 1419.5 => -16.0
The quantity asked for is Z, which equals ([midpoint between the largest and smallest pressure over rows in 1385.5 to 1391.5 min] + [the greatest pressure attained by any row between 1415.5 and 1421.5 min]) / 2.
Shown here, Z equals 10.2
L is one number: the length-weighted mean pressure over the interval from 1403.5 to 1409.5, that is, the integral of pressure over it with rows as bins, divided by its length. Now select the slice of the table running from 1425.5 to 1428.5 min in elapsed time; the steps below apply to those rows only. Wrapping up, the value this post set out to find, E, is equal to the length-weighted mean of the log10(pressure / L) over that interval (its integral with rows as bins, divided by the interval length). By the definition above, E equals -0.20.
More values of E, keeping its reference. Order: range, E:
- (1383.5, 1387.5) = 0.14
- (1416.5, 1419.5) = -0.27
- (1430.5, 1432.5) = -0.08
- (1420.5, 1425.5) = -0.27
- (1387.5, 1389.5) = 0.13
